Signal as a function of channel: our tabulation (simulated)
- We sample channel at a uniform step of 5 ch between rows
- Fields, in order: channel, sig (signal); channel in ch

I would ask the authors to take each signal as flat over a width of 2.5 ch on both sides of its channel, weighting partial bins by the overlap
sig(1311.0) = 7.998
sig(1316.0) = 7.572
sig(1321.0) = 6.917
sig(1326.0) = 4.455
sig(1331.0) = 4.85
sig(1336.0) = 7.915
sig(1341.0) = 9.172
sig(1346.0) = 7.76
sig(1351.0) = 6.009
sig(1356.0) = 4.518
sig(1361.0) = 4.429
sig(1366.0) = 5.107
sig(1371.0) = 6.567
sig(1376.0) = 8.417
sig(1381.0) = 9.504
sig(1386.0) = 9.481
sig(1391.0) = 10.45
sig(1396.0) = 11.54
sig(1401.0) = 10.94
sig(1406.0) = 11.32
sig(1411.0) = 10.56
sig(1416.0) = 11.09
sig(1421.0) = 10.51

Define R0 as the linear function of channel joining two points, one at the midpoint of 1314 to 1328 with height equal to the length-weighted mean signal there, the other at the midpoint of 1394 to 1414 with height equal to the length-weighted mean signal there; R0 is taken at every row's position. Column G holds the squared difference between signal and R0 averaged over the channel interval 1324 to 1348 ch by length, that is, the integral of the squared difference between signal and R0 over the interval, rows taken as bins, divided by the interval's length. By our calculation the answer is 2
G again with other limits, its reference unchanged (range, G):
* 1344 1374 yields 10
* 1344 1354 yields 3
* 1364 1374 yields 10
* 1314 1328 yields 2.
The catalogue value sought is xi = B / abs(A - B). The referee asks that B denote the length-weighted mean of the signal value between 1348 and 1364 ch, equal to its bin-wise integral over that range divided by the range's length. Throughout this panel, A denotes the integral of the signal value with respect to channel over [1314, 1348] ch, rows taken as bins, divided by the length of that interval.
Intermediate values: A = 7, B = 5.1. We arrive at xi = 2.7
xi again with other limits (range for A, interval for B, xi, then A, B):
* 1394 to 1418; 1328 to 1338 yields 1.3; 11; 6.2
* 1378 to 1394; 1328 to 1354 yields 2.5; 10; 7.0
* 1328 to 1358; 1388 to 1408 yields 2.6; 7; 11.0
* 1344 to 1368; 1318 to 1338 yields 12.1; 6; 6.0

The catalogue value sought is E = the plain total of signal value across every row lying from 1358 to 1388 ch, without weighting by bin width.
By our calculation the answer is 44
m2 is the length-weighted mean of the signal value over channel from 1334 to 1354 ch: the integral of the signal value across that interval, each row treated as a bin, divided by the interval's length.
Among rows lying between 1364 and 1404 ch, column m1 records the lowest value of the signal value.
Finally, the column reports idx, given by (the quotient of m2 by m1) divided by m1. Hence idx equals 0.29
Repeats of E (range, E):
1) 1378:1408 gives 63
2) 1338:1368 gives 37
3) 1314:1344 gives 41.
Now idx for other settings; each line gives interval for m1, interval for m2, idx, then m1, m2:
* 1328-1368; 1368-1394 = 0.45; 4.429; 9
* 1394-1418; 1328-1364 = 0.06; 10.56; 6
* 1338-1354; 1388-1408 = 0.31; 6.009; 11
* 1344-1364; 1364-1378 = 0.34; 4.429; 7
